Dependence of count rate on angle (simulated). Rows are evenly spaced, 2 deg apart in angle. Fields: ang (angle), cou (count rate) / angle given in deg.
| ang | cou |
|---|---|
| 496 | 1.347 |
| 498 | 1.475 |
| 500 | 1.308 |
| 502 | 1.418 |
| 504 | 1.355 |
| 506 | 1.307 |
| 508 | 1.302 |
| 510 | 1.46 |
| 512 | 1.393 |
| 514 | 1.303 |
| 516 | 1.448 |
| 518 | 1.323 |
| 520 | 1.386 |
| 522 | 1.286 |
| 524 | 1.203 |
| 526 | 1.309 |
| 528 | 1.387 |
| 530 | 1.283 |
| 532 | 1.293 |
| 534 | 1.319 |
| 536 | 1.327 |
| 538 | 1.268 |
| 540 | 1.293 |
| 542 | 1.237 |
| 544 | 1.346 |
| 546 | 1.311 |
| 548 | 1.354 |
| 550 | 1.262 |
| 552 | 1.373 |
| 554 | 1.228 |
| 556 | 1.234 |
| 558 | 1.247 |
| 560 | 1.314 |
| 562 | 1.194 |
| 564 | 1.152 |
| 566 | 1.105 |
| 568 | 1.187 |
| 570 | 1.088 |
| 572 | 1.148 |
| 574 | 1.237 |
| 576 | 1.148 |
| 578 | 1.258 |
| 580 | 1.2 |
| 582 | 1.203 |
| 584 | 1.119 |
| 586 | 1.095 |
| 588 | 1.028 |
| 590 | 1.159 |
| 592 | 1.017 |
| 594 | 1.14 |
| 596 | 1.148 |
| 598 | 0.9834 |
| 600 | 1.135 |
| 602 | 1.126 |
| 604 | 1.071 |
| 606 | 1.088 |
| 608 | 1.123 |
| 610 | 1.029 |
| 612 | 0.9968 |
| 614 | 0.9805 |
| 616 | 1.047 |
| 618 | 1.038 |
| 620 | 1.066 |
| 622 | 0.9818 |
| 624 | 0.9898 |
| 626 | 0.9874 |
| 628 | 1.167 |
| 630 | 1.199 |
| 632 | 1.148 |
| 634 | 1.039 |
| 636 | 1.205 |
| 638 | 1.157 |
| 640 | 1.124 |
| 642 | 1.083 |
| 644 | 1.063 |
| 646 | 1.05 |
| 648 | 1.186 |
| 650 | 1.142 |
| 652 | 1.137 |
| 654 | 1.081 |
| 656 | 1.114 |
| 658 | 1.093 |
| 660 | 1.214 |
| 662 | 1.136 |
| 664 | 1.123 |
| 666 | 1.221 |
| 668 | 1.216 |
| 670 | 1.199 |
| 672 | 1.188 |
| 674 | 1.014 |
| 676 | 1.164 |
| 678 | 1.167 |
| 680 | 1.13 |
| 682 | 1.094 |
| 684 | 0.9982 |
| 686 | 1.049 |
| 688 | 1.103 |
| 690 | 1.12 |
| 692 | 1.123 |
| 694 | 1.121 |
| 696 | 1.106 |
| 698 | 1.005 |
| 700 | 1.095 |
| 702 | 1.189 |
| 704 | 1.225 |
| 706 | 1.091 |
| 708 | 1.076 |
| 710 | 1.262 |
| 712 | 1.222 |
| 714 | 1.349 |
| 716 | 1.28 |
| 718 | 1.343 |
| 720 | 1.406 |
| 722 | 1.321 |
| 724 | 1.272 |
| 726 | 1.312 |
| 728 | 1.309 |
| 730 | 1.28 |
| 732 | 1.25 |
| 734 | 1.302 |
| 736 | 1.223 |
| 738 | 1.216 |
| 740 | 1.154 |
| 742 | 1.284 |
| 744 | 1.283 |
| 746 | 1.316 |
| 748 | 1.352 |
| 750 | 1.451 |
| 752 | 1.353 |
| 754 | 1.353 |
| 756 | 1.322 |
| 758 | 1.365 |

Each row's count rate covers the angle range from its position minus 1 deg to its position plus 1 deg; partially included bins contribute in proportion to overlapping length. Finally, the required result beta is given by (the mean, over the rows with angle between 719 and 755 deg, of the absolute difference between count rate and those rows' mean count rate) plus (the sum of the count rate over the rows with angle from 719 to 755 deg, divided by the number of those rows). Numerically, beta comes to 1.35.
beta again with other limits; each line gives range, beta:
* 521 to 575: 1.32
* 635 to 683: 1.18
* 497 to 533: 1.41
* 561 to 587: 1.21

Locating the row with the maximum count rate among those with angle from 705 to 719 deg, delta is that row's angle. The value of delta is 714 deg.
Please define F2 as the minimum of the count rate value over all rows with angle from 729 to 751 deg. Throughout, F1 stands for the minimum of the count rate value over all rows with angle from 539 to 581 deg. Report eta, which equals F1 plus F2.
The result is 2.242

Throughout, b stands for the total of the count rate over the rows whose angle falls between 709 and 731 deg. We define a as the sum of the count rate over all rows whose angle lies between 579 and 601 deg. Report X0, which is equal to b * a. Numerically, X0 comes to 176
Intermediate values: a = 12.2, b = 14.4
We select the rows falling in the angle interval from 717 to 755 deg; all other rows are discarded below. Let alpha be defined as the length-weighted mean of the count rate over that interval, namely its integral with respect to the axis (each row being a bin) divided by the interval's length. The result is 1.30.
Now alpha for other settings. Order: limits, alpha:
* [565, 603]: 1.13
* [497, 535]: 1.35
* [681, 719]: 1.15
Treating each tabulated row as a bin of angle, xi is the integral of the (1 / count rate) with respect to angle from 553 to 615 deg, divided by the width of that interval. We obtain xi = 0.89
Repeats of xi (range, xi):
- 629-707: 0.89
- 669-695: 0.90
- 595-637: 0.94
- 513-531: 0.76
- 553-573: 0.84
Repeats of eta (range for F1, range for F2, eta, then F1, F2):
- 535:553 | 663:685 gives 2.235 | 1.237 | 0.9982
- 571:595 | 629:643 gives 2.056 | 1.017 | 1.039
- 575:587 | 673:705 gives 2.093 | 1.095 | 0.9982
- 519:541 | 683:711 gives 2.201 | 1.203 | 0.9982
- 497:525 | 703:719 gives 2.279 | 1.203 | 1.076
